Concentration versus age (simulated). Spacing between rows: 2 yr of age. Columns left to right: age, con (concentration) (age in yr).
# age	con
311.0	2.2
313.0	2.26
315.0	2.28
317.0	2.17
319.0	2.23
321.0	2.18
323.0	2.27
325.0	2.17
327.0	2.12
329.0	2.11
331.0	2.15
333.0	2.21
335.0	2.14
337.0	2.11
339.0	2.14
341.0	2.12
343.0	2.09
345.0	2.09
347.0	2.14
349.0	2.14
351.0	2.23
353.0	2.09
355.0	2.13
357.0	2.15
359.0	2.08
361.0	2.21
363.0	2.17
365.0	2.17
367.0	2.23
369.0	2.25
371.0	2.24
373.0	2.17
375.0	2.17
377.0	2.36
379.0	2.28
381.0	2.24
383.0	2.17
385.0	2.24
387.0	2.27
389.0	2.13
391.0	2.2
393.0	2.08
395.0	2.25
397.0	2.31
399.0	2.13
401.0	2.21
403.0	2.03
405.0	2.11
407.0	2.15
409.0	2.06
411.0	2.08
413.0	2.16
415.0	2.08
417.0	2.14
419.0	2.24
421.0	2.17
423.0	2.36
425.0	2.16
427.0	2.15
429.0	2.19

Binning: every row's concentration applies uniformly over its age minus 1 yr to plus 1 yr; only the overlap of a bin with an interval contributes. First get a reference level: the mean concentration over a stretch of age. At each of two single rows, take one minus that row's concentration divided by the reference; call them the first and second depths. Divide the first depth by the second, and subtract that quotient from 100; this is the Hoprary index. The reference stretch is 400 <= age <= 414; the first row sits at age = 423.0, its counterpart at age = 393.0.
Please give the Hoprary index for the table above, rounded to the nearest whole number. 107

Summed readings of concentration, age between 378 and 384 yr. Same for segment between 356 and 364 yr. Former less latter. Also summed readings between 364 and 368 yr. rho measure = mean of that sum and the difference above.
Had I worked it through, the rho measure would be 1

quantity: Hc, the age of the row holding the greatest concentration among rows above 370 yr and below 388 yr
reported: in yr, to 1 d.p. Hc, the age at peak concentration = 377.0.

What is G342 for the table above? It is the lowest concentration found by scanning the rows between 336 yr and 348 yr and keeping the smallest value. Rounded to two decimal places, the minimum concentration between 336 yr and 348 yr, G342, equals 2.09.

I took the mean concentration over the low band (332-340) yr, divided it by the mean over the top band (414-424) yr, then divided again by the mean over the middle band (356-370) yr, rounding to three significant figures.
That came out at 0.449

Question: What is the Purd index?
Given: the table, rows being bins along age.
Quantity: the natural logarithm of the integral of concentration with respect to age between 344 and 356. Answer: 3.244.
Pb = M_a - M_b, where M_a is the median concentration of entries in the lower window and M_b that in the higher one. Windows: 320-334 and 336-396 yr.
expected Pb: 0.000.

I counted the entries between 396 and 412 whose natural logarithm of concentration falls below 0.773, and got 6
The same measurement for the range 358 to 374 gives 1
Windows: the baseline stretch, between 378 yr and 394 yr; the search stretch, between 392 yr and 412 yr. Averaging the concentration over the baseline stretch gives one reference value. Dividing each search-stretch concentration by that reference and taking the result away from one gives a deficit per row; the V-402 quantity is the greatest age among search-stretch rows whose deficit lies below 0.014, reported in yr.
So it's 401.0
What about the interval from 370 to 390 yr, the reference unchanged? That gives 387.0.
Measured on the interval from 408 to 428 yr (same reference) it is 423.0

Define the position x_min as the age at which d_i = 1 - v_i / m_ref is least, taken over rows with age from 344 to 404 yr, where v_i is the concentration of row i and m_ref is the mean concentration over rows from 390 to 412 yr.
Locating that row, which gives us 377.0 yr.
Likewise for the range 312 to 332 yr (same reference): 315.0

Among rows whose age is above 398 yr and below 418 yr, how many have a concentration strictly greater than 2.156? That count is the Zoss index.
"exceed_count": 2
